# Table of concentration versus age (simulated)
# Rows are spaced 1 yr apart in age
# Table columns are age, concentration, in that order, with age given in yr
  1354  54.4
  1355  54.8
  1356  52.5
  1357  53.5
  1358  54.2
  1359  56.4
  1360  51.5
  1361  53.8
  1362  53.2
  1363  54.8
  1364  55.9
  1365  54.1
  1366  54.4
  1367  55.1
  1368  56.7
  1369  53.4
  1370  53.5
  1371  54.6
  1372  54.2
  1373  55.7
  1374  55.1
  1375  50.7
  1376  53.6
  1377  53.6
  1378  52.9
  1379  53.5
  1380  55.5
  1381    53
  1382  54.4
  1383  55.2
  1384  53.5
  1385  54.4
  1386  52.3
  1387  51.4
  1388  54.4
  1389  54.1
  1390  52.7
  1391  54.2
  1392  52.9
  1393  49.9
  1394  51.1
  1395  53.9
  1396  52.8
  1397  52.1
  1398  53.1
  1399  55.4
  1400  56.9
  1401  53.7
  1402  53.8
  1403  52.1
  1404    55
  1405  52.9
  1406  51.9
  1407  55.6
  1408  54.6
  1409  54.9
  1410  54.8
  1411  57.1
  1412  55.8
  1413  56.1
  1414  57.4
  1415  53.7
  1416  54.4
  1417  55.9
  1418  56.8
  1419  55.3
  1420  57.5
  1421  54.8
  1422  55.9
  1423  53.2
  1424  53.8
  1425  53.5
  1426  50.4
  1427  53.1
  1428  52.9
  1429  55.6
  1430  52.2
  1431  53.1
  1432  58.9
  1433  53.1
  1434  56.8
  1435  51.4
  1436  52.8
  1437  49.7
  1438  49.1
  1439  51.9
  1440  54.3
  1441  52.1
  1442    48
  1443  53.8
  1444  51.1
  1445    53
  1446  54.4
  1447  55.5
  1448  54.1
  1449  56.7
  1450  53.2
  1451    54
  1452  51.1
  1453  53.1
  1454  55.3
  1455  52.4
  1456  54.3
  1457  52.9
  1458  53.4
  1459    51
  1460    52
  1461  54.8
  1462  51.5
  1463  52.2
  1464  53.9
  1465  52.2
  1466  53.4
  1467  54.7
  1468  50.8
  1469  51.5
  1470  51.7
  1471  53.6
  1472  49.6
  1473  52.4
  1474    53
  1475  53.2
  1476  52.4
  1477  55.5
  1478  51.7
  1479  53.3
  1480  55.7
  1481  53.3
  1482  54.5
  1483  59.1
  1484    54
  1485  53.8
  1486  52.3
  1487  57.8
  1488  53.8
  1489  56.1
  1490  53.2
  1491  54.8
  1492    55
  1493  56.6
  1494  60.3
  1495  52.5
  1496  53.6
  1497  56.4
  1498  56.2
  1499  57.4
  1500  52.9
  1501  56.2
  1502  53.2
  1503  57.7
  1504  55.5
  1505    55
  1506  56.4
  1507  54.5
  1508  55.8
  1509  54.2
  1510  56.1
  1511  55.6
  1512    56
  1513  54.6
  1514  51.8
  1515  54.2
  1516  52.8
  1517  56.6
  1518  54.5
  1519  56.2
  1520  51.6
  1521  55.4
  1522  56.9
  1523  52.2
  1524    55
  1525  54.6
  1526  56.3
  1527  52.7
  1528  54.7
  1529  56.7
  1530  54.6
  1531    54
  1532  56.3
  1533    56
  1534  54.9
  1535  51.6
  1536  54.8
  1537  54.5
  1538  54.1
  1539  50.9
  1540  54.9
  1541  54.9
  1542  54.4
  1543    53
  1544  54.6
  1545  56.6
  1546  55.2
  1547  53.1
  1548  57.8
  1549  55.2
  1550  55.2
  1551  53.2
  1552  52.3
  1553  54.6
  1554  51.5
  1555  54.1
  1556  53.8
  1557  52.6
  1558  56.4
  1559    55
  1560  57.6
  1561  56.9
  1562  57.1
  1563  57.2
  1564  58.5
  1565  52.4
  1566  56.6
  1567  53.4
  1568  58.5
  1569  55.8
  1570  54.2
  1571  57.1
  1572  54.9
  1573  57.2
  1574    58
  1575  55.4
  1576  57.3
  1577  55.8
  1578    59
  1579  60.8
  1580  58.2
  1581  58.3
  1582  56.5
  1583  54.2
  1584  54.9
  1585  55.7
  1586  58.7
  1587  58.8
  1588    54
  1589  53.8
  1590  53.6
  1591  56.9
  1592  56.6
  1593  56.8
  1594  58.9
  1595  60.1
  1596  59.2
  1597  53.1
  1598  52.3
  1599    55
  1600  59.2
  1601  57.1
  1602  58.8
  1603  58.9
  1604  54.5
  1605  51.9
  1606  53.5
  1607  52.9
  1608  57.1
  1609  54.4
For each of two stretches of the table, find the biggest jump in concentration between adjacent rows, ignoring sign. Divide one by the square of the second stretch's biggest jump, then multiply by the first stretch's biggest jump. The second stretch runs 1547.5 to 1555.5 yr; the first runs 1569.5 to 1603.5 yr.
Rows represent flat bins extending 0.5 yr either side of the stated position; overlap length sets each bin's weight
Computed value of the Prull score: 0.63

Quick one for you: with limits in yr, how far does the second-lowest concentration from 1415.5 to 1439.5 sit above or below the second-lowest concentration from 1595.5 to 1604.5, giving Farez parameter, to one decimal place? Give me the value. -3.4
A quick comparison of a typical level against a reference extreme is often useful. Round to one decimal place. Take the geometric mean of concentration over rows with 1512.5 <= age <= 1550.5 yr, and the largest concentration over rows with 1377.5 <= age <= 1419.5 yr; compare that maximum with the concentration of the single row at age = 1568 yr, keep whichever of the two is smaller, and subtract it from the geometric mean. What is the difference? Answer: -2.9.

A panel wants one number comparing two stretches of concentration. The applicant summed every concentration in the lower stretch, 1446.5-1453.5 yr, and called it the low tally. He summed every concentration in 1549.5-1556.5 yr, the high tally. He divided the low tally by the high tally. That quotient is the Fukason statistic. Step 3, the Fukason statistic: 1.01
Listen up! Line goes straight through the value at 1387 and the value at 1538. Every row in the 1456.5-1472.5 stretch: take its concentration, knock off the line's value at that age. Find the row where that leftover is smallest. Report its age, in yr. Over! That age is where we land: 1472 yr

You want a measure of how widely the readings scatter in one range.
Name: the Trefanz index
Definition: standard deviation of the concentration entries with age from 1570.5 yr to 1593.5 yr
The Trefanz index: 1.9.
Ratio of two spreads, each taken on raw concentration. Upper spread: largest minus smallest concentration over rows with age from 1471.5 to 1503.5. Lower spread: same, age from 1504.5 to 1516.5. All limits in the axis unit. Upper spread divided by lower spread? 2.3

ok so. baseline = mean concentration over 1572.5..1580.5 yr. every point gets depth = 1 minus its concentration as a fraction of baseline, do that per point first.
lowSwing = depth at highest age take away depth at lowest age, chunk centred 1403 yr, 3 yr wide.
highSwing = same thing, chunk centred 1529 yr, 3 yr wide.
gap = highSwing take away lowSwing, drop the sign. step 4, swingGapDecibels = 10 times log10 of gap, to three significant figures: -16.5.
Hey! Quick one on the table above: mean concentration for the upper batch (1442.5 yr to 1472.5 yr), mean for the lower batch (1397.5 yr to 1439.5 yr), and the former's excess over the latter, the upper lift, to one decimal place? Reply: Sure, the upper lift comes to -1.2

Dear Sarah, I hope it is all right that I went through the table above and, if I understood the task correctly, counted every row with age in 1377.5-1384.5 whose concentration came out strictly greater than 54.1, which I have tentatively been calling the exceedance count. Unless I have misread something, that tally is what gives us 3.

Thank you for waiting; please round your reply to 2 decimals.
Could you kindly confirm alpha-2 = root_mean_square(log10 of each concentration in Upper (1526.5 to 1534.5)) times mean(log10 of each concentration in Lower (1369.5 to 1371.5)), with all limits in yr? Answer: 3.02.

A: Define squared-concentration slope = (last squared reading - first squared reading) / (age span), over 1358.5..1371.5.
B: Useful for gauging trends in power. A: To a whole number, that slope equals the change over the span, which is -17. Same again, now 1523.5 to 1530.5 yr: -7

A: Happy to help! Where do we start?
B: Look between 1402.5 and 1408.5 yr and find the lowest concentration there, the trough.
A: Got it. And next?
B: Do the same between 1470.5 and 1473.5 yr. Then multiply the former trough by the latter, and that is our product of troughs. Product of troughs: 2574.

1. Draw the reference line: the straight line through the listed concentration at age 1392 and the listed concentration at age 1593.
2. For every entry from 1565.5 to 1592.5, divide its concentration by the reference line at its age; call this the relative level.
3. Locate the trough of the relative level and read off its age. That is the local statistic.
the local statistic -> 1590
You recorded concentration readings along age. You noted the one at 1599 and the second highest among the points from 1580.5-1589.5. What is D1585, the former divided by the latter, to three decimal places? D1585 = 0.937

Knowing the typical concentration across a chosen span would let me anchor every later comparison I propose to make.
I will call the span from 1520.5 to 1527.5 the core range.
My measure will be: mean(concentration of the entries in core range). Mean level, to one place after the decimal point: 54.7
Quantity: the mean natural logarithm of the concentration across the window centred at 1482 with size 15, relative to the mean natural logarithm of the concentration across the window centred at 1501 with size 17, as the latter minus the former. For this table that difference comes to 0.02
